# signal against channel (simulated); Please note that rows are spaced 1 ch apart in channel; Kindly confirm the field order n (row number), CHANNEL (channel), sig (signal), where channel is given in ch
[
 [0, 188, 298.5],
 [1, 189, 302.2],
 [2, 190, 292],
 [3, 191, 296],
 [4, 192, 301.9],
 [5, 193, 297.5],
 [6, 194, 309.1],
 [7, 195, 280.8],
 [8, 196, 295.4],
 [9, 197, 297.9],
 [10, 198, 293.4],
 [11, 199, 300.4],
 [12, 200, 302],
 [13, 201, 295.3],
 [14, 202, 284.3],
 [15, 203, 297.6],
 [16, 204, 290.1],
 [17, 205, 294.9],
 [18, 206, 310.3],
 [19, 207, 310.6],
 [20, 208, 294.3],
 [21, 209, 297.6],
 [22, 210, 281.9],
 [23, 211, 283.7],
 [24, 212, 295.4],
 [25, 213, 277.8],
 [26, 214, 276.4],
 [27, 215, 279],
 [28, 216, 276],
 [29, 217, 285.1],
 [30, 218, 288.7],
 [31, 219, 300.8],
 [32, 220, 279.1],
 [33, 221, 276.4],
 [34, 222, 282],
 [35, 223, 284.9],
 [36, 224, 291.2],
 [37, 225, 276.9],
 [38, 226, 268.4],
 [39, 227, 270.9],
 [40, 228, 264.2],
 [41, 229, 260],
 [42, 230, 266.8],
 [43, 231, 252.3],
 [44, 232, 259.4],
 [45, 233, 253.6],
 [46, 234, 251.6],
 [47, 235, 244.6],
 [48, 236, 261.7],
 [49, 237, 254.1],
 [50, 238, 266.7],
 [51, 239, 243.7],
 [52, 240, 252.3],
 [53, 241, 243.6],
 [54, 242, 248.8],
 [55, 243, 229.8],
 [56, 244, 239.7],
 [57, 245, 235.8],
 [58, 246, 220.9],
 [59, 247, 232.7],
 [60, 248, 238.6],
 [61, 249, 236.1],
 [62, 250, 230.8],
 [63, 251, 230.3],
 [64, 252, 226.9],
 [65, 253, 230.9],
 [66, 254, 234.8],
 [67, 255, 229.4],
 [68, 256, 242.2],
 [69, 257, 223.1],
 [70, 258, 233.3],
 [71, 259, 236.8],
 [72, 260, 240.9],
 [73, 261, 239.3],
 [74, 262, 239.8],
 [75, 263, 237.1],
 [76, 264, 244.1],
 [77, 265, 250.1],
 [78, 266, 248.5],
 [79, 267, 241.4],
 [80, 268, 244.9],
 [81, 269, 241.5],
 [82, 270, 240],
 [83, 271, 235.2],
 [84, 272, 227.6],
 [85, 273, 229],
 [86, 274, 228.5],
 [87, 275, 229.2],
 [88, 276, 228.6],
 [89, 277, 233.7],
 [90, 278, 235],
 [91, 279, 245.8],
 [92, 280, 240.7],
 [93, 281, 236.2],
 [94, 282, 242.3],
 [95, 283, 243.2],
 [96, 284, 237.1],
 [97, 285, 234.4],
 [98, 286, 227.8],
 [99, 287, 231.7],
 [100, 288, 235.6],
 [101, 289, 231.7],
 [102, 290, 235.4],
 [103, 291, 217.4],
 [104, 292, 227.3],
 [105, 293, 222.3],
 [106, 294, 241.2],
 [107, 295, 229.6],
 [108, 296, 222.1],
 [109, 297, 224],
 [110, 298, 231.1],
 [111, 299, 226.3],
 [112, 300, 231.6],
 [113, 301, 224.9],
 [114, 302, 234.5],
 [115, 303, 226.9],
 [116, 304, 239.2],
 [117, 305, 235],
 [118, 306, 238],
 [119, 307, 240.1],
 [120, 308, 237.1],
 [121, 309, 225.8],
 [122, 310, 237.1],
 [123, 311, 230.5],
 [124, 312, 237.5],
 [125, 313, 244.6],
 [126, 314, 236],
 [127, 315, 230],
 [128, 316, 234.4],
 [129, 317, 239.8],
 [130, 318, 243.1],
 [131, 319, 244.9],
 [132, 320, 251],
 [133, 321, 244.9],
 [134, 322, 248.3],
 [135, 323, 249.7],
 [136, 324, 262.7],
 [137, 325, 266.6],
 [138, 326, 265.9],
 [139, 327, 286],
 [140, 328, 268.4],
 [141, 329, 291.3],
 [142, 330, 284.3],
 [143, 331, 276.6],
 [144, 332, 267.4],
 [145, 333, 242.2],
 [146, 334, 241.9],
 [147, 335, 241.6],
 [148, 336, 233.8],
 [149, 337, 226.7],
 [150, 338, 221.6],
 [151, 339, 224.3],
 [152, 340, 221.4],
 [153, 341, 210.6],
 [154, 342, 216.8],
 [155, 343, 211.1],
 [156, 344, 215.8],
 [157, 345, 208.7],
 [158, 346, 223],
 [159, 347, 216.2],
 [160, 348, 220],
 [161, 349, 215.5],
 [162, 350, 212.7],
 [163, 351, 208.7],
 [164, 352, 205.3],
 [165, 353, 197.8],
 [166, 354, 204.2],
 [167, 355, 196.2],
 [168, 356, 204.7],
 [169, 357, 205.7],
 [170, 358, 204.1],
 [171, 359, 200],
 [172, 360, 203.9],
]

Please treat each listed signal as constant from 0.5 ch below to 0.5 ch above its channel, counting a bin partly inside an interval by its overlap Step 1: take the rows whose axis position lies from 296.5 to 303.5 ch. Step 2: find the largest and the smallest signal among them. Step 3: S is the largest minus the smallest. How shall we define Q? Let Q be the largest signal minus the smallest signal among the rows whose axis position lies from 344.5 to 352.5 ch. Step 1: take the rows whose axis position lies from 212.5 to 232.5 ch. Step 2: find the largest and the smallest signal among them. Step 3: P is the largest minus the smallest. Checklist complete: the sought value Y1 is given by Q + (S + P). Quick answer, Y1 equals 77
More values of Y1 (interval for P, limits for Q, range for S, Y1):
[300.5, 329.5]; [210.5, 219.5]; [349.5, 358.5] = 108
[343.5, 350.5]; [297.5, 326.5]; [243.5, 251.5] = 75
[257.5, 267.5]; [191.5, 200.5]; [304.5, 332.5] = 111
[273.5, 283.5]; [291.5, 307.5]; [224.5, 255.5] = 92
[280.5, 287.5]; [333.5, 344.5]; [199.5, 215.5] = 81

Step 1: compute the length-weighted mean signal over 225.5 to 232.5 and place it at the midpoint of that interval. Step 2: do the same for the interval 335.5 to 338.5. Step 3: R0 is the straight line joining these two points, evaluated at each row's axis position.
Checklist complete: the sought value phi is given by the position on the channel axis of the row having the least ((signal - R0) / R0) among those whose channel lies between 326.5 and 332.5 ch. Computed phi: 328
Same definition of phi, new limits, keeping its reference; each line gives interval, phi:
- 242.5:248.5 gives 246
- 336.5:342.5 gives 341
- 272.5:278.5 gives 274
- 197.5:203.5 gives 202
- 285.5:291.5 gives 291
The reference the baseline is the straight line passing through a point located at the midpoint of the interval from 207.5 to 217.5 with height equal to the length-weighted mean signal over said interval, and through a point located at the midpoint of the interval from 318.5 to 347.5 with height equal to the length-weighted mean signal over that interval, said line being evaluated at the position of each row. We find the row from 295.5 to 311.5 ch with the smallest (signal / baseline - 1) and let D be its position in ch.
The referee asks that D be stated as 296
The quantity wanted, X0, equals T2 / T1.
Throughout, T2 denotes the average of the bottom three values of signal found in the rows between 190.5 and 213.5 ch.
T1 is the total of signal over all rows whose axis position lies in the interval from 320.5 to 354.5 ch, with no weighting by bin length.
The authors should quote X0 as 0.035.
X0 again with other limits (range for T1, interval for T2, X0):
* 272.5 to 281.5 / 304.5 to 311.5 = 0.109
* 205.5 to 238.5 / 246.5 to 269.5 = 0.025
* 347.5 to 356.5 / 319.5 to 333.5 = 0.131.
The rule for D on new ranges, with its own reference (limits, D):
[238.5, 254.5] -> 246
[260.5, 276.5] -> 272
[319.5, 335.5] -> 321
